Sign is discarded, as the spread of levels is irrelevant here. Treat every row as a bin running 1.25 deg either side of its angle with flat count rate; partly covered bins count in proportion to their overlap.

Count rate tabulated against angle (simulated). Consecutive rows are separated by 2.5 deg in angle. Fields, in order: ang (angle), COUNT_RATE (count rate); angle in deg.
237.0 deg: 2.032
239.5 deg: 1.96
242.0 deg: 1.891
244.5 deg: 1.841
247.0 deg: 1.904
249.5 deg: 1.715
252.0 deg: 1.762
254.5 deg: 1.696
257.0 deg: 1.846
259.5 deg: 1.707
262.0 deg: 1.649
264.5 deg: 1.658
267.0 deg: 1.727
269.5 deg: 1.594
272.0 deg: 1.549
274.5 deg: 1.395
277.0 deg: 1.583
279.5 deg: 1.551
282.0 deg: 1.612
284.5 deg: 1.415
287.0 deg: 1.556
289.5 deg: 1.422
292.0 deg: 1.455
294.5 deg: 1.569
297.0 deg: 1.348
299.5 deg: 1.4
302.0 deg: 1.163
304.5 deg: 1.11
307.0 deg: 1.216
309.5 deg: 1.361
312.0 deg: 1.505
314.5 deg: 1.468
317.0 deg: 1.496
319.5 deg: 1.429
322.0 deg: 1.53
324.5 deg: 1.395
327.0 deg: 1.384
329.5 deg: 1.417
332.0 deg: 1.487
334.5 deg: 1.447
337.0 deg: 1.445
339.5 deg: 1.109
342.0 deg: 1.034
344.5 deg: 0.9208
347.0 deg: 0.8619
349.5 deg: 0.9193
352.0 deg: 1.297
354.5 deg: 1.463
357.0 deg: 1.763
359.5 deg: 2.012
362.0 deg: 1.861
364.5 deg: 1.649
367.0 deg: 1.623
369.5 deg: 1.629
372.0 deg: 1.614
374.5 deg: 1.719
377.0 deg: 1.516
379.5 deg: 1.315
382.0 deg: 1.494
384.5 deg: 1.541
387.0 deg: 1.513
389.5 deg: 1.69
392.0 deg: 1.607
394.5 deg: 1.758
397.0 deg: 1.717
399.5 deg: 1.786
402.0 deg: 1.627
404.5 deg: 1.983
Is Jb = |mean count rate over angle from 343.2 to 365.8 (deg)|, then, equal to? 1.416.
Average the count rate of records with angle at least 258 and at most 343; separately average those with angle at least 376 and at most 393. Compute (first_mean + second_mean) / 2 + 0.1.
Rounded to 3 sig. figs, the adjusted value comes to 1.59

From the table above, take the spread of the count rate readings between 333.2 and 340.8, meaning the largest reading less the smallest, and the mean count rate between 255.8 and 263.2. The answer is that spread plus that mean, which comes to 2.1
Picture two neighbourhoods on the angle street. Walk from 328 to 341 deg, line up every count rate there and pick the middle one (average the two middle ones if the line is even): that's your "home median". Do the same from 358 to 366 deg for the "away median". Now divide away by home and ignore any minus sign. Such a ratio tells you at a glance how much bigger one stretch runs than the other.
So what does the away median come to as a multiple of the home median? 1.29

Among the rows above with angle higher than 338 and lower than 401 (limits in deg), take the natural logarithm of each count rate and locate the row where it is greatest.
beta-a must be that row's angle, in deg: 359.5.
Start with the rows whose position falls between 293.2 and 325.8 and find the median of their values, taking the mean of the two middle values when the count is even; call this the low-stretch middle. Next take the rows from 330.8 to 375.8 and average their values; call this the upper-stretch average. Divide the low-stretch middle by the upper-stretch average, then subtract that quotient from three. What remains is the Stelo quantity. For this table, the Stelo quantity 2.03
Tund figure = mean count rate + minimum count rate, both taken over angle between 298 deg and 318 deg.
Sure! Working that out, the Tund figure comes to 2.45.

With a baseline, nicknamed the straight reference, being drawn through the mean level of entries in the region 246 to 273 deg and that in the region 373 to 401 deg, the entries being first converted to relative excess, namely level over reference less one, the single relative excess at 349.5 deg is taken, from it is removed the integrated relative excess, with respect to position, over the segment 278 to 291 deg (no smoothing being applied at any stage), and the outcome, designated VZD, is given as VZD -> 0.9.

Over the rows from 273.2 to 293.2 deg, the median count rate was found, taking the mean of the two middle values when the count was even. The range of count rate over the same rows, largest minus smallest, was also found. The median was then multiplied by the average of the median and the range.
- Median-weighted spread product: 1.29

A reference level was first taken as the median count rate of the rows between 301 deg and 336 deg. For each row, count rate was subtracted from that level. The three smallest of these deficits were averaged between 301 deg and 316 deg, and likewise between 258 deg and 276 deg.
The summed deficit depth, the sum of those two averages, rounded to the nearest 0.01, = -0.30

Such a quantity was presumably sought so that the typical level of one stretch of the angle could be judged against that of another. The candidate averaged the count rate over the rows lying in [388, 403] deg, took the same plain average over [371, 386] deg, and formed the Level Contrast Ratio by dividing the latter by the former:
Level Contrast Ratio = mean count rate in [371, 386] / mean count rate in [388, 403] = 0.90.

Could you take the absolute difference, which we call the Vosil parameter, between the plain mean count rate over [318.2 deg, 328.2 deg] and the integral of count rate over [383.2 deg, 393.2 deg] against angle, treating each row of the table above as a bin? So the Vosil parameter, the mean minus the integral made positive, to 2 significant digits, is 14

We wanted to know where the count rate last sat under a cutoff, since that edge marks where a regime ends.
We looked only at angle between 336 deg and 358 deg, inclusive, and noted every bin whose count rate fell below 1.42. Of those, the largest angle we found 352.0 deg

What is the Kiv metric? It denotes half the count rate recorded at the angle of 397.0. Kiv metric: 0.86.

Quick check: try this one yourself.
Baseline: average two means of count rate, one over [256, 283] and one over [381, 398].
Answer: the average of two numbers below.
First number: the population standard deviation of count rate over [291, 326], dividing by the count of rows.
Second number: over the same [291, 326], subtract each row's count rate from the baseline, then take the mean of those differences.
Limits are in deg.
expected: 0.183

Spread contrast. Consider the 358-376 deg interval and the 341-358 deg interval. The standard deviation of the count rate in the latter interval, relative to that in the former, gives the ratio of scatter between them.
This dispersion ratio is 2.2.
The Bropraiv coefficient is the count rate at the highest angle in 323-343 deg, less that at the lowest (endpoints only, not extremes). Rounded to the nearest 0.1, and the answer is -0.4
